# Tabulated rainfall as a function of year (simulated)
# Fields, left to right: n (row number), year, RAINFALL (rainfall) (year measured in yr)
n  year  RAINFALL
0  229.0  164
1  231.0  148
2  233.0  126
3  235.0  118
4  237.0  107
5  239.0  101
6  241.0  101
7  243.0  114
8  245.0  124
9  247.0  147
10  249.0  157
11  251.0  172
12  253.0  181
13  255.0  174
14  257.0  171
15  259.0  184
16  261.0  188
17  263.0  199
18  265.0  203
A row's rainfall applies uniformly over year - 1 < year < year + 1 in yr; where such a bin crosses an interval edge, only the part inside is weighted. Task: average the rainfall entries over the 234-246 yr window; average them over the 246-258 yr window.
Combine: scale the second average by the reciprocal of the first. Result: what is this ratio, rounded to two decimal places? 1.51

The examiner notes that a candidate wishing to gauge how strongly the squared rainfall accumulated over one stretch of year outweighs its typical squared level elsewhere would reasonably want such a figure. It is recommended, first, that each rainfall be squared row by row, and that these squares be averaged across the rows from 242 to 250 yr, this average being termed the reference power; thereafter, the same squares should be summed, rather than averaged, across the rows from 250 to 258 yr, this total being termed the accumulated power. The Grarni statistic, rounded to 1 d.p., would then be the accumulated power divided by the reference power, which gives 6.5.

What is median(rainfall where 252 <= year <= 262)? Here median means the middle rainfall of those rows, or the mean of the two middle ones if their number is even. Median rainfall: 181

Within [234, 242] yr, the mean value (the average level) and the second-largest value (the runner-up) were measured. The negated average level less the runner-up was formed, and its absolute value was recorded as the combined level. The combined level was 214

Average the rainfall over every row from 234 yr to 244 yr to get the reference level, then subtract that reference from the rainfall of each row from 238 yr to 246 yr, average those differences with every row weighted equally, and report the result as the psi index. 2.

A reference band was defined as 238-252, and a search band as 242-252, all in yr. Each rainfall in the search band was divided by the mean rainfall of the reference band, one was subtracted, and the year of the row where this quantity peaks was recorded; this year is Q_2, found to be 251.0 yr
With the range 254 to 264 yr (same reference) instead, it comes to 263.0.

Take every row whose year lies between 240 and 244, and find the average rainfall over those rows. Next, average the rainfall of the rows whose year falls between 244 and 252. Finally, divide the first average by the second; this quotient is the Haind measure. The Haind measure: 0.72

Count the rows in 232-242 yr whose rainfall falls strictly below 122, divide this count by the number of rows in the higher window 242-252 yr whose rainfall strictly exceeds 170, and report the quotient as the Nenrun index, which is 4.00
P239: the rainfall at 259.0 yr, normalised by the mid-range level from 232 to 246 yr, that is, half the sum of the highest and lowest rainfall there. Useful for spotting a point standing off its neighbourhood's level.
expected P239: 1.62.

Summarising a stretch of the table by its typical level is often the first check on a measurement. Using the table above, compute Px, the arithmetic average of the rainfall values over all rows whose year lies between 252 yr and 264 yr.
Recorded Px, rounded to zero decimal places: 183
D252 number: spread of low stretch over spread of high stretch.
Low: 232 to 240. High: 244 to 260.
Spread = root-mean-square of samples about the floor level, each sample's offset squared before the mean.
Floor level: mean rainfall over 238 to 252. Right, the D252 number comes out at 0.54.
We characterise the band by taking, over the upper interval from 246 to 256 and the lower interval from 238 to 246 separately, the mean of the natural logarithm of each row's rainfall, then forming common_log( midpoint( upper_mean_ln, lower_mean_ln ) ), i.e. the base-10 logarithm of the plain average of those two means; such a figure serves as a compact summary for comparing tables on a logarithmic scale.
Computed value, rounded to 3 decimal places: 0.691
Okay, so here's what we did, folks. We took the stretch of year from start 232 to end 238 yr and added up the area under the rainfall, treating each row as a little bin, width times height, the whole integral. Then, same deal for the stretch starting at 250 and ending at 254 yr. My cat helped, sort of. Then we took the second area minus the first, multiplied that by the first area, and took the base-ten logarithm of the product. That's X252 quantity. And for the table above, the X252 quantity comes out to 3.45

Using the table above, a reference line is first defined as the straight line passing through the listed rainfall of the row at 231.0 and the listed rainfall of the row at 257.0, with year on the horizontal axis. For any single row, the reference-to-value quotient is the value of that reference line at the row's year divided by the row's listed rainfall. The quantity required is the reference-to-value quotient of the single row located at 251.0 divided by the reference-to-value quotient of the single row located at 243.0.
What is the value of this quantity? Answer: 0.69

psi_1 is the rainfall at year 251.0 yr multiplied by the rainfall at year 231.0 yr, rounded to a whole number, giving 25456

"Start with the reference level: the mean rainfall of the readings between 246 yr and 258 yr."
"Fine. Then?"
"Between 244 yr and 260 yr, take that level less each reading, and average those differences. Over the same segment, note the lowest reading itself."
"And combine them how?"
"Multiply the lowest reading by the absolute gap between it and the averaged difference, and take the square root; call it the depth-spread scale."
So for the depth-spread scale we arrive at 122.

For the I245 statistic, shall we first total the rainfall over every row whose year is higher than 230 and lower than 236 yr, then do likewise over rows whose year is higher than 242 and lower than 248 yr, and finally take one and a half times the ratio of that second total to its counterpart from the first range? 1.5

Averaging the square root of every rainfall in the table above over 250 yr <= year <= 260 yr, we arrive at 13.3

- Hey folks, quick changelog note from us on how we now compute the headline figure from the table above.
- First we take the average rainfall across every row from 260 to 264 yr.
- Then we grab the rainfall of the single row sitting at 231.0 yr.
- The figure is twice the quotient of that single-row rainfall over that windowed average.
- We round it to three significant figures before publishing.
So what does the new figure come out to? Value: 1.53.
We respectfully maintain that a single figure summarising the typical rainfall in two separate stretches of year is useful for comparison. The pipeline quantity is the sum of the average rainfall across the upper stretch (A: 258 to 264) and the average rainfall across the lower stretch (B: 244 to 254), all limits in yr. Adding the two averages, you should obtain 347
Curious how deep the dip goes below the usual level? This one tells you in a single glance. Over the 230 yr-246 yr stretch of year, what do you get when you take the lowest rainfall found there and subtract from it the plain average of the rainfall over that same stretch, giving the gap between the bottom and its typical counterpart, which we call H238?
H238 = -16.4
